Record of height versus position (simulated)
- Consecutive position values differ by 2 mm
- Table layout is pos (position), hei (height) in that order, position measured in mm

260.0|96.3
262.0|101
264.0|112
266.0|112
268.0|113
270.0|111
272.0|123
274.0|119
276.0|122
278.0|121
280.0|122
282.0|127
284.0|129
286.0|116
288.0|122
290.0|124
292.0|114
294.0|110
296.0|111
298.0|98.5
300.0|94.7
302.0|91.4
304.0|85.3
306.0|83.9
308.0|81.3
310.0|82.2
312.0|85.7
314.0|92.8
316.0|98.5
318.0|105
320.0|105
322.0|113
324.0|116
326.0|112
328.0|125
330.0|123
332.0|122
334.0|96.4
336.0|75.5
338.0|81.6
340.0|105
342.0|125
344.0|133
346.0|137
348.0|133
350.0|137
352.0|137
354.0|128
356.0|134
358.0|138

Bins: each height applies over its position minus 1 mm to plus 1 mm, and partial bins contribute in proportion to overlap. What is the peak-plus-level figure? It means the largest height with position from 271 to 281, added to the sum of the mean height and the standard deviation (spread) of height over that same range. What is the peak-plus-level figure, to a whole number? 246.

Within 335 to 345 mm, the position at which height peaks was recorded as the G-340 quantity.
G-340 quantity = 344.0 mm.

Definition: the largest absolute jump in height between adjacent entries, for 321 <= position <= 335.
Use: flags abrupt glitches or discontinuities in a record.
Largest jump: 26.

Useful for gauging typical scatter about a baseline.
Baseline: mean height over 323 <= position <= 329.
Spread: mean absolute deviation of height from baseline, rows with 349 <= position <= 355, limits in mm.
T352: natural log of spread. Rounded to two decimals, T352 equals 2.79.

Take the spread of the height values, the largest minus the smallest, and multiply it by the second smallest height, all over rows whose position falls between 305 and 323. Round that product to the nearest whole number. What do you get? 2606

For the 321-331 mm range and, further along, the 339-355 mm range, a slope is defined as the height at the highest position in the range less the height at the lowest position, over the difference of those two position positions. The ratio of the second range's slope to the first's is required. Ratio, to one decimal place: 1.3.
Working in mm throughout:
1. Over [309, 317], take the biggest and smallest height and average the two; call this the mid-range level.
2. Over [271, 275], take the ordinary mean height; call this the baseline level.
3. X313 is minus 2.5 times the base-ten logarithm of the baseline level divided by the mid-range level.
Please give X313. -0.32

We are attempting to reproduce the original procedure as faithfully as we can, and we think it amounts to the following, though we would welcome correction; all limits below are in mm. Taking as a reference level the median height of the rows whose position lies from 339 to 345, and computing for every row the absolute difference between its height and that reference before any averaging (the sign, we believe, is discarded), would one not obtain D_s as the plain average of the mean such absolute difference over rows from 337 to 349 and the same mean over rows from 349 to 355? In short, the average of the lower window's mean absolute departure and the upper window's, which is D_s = 12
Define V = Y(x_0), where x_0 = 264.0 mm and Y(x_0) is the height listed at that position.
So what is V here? 112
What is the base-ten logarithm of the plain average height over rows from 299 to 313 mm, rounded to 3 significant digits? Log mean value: 1.94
